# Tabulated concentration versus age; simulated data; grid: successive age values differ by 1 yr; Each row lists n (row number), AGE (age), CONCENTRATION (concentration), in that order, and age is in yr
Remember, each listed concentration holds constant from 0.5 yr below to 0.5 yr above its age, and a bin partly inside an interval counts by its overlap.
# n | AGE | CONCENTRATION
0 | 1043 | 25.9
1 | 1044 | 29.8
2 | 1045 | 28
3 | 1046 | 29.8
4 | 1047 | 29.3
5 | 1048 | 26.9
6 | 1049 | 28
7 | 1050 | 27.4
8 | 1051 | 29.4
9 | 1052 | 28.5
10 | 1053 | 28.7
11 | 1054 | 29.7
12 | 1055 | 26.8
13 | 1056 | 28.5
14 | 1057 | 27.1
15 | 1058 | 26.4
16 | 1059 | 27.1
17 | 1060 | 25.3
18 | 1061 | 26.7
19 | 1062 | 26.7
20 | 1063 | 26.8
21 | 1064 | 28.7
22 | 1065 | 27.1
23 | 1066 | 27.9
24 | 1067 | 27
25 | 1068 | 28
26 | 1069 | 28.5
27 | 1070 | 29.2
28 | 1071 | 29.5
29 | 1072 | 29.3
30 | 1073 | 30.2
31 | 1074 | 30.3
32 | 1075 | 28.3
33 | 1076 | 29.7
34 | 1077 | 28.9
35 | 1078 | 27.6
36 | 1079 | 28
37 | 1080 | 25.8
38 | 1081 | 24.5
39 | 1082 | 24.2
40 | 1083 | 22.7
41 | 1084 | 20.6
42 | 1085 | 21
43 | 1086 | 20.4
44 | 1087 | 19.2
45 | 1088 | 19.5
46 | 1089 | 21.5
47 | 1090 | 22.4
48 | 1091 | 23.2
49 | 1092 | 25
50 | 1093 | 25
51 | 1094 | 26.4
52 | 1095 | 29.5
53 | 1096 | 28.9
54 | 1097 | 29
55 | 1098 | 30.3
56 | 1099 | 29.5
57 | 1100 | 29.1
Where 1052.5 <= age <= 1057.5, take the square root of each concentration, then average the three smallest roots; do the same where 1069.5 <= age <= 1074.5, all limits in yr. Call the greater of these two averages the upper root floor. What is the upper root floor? 5.42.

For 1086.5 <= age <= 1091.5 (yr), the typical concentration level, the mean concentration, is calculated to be 21.2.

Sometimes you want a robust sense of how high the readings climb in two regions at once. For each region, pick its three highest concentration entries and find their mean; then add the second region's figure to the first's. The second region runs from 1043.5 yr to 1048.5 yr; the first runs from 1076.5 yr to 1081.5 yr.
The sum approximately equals 58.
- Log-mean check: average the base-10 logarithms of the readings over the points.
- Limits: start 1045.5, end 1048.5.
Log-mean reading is 1.46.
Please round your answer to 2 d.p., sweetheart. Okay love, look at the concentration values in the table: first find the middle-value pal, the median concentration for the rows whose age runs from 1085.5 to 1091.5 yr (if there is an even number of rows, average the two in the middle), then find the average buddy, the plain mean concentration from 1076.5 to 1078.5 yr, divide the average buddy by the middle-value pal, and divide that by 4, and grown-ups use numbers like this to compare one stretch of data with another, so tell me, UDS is 0.34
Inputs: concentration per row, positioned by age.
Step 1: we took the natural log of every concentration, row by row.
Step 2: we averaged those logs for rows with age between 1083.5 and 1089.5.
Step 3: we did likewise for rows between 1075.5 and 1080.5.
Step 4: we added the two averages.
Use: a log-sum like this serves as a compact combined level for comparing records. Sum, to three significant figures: 6.34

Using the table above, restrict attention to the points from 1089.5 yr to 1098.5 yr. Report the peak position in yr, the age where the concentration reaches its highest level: 1098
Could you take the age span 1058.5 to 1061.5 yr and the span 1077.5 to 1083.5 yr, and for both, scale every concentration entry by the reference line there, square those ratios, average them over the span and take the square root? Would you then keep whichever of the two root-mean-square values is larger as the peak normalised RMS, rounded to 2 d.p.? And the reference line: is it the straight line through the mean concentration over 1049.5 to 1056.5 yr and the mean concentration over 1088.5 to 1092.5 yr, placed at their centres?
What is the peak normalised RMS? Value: 1.04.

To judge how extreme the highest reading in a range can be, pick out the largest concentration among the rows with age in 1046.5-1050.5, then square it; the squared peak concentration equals 858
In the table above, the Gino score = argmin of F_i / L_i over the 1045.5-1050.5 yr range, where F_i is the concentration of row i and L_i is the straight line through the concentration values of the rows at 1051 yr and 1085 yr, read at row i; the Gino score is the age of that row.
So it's 1048 yr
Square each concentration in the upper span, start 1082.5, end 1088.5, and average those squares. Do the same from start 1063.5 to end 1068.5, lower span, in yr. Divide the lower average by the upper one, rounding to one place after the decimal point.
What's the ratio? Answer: 1.8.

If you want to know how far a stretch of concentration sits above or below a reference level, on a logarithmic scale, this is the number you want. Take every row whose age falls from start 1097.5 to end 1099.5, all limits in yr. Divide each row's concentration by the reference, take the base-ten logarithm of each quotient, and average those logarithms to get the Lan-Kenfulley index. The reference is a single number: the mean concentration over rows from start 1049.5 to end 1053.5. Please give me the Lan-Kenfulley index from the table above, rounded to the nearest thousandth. 0.021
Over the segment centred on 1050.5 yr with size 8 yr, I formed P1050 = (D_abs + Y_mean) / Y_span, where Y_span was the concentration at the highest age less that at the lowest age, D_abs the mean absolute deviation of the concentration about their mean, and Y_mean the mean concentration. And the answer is 73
